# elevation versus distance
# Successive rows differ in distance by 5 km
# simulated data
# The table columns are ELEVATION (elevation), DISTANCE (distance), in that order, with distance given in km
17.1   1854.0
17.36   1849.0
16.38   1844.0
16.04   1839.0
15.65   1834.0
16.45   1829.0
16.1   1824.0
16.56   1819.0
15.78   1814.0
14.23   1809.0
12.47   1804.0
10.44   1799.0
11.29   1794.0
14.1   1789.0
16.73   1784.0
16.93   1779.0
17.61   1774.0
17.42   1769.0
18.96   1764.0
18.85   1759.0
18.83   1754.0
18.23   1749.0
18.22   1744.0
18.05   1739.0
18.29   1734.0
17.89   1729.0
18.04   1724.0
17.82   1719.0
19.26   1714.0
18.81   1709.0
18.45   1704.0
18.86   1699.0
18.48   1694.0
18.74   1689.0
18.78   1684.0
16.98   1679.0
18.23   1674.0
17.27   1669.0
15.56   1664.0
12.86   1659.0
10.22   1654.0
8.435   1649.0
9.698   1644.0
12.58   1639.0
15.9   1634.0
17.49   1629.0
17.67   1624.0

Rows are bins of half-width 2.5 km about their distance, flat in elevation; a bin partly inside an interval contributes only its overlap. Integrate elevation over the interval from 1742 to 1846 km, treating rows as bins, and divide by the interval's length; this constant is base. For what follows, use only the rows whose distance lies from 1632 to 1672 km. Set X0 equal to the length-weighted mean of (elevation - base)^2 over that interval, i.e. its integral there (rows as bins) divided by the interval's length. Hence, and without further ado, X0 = 19.6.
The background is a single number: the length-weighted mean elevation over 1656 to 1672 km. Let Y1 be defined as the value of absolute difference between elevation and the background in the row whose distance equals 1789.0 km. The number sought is 1.1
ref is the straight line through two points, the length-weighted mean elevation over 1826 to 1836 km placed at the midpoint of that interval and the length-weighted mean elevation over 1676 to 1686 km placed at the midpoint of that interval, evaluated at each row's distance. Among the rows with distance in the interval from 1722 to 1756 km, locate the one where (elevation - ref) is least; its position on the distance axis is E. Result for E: 1729.0 km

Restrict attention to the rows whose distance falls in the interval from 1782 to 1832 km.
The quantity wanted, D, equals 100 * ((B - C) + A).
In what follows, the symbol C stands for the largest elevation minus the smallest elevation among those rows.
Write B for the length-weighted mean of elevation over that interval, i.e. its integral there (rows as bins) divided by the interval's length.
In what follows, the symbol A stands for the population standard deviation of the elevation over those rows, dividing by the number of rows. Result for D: 1031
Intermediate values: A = 2.2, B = 14.4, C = 6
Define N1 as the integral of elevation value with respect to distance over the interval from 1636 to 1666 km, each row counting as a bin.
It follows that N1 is 347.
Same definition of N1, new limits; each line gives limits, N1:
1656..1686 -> 494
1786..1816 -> 392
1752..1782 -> 542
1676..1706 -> 551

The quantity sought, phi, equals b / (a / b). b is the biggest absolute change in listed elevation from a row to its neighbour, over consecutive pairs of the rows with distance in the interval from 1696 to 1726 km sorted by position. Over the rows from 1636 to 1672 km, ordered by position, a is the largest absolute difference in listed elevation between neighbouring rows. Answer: 0.7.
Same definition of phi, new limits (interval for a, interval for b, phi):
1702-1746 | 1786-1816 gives 5.5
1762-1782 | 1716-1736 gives 0.1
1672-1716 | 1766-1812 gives 4.4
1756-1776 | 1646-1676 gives 4.7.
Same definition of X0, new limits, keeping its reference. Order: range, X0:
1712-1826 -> 6.2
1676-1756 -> 5.6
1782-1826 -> 8.5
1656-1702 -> 5.4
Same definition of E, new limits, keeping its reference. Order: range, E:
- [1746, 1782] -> 1779.0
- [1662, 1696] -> 1664.0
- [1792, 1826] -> 1799.0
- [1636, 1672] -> 1649.0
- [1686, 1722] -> 1719.0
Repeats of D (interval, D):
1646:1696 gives 870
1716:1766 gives 1758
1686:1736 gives 1747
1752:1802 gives 1049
